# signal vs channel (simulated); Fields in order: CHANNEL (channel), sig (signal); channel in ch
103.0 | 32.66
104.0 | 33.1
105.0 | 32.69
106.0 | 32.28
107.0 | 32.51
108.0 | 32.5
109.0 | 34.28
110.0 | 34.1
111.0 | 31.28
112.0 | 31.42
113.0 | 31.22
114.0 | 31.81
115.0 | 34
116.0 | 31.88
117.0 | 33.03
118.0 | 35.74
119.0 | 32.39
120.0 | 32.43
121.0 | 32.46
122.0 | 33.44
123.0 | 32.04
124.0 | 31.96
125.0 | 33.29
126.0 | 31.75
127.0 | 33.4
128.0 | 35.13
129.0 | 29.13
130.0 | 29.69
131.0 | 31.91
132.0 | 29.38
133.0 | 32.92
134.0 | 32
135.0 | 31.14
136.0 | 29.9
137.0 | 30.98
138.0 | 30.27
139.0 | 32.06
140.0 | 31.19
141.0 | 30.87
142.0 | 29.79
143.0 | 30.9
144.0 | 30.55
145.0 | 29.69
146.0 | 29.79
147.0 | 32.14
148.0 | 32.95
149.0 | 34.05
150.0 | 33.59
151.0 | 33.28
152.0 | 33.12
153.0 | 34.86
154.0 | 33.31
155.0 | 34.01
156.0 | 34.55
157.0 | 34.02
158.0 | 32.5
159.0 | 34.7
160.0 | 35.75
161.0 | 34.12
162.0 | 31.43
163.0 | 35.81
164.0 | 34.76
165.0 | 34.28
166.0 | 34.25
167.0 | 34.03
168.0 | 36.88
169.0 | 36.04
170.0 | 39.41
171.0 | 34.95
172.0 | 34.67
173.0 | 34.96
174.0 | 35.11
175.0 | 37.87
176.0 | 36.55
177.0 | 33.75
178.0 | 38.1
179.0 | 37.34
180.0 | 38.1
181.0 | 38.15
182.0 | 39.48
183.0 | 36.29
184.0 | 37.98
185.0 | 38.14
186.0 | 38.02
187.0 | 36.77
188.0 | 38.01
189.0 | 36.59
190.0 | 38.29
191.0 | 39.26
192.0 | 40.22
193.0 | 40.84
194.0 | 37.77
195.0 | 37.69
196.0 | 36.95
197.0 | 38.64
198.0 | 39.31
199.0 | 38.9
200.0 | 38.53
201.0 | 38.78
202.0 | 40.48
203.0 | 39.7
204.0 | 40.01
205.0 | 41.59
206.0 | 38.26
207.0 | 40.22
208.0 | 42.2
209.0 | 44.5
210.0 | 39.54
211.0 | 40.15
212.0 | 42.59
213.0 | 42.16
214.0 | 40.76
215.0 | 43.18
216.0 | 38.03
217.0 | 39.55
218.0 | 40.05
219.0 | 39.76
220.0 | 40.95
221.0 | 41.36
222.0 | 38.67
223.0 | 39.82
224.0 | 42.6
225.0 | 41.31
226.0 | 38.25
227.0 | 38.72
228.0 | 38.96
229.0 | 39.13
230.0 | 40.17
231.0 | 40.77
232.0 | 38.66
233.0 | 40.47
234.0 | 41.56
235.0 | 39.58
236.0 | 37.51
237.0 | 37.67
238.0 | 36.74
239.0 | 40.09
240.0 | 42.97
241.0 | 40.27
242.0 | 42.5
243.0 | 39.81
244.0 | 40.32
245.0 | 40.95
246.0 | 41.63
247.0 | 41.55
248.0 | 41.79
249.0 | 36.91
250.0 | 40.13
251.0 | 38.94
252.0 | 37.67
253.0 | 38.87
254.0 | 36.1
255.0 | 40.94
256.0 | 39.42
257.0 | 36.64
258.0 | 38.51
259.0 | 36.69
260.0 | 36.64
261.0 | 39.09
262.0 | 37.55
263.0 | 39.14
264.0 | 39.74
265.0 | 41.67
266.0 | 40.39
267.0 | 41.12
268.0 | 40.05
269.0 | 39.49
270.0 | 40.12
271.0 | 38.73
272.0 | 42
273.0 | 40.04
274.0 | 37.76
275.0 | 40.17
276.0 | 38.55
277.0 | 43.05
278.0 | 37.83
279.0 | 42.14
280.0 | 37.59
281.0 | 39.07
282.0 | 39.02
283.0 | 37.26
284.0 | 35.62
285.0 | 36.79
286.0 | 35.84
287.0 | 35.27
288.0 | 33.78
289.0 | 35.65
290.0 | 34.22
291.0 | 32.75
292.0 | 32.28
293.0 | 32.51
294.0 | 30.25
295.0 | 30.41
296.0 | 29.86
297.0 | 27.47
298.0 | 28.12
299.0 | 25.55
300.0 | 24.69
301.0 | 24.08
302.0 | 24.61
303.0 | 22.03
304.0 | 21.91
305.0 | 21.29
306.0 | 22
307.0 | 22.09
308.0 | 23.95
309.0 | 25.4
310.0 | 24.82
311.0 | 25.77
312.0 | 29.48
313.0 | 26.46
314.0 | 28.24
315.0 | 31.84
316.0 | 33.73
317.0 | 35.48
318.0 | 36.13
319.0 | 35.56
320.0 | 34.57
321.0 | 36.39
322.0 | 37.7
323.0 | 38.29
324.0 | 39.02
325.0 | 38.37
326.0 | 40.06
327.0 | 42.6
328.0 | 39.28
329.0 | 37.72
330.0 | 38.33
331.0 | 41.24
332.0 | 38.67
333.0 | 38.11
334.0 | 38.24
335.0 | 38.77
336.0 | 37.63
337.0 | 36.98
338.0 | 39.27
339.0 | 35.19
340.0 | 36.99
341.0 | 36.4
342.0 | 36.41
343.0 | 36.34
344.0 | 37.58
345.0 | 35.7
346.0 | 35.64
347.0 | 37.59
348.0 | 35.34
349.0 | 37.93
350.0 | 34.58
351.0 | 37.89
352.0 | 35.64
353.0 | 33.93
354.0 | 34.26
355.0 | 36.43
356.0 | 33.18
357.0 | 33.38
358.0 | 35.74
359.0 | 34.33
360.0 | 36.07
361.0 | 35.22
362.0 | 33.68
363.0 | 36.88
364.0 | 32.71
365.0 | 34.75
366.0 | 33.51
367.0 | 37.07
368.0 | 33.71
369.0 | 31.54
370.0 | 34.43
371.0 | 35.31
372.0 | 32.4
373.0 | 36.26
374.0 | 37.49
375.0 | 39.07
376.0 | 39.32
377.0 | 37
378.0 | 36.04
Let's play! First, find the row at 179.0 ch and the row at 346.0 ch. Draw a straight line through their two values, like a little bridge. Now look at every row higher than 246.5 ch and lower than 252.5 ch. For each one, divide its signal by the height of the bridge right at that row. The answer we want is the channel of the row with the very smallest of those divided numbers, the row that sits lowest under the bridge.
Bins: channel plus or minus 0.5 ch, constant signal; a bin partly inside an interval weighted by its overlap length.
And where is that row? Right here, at 249.0 ch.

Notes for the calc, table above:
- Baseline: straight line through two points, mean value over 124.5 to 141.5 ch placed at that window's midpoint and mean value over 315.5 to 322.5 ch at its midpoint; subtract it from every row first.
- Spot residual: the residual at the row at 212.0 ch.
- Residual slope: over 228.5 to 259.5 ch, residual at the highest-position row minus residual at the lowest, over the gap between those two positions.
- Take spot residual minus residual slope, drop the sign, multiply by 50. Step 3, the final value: 472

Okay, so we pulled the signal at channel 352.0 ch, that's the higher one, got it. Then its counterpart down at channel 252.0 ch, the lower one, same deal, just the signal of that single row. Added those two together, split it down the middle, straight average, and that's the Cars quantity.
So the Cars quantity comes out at 36.7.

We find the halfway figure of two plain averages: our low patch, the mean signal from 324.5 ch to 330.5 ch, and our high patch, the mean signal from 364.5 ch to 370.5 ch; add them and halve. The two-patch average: 37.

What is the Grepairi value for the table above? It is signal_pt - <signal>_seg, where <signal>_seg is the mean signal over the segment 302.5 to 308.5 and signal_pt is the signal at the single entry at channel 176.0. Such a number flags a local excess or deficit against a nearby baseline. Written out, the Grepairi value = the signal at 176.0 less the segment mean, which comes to 14.3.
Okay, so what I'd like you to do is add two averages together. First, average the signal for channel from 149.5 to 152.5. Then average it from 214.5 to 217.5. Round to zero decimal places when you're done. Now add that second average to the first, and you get 74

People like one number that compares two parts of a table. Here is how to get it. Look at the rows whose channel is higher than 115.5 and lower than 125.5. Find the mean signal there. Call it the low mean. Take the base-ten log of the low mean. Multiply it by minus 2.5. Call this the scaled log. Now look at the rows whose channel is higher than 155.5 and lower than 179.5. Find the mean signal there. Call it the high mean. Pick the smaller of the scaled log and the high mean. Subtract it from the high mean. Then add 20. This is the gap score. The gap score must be 59.0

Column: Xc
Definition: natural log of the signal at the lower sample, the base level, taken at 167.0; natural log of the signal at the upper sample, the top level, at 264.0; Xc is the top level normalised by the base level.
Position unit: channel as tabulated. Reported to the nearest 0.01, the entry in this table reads 1.04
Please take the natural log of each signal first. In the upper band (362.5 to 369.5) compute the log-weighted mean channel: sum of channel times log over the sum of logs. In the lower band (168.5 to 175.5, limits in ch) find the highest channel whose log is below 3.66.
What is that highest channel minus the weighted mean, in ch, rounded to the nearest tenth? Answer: -191.0 ch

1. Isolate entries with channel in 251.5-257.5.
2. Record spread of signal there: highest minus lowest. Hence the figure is 4.8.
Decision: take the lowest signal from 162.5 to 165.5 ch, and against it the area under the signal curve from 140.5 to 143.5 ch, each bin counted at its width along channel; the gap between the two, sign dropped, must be 57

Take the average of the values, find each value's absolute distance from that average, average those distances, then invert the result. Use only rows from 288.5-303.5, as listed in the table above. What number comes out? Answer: 0.29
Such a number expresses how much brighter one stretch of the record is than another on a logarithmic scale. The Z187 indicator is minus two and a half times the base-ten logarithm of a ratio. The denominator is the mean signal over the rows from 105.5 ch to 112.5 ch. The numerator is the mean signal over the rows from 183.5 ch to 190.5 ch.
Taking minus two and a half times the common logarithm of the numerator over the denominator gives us -0.16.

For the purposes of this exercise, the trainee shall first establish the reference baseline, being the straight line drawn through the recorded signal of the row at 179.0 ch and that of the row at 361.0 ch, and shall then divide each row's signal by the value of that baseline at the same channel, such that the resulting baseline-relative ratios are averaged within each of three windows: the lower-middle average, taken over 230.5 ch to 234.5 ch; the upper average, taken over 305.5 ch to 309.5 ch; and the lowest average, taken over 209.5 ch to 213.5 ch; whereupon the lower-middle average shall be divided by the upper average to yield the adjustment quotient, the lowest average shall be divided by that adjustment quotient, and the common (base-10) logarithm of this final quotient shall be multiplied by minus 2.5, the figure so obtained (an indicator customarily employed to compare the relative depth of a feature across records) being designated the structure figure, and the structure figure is 0.45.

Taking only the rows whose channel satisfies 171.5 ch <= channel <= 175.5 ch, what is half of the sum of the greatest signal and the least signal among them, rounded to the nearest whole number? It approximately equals 36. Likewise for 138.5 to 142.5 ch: 31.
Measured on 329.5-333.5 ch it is 40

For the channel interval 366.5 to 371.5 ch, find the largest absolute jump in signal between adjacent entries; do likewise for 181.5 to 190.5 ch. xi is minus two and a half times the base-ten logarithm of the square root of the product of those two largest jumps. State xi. -1.29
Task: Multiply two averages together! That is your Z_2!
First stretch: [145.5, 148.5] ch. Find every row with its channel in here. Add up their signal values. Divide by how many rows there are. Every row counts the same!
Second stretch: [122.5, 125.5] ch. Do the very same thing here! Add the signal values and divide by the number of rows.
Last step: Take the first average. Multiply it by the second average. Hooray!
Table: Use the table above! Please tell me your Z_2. 1026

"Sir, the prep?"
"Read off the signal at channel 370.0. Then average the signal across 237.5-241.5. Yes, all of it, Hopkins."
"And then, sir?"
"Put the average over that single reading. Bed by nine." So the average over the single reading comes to 1.16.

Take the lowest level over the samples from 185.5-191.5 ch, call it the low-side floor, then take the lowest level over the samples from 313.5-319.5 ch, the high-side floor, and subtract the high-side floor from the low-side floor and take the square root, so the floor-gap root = 2.9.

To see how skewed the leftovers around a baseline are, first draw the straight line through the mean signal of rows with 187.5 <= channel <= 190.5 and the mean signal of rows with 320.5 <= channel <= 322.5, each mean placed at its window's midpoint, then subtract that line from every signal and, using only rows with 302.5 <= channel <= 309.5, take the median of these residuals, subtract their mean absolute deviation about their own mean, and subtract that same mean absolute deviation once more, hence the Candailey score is -17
